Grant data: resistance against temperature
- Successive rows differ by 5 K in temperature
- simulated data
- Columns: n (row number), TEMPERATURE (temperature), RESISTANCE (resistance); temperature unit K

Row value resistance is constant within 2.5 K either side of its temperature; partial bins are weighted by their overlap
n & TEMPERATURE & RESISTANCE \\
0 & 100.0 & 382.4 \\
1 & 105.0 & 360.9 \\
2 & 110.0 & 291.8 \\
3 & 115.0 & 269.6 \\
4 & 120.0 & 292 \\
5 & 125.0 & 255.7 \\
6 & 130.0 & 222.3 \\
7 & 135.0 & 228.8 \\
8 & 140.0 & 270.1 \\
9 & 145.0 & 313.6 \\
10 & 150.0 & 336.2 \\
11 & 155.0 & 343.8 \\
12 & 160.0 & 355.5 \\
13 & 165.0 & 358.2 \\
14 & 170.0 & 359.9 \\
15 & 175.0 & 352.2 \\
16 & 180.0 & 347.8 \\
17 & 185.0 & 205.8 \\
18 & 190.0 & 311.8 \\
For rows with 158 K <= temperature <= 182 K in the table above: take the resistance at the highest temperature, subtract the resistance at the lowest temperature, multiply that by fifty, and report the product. -385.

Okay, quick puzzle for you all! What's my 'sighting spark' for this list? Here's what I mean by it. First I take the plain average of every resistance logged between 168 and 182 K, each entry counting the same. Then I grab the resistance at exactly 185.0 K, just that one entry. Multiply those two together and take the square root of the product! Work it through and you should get 270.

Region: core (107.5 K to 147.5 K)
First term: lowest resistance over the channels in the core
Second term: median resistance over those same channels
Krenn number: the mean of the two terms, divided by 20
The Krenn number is 12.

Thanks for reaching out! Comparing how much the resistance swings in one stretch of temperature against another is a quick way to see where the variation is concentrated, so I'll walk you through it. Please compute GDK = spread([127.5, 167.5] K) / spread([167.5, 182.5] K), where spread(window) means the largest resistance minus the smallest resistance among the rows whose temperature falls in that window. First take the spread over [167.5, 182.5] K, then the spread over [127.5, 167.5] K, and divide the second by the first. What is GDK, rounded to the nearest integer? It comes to 11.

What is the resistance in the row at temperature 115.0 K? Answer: 269.6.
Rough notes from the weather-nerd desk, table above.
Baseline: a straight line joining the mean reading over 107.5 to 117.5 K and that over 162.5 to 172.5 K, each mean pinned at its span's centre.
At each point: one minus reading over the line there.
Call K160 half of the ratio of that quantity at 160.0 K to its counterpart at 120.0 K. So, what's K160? 4.8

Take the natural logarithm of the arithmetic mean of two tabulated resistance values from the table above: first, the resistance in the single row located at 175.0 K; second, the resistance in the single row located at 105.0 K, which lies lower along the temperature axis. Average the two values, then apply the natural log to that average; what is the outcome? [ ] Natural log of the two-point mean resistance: 5.88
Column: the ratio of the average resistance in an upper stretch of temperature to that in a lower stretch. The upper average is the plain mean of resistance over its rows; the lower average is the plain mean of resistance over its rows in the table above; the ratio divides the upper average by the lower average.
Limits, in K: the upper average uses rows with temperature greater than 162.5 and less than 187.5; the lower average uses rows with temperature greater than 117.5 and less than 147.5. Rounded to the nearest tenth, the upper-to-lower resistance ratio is 1.2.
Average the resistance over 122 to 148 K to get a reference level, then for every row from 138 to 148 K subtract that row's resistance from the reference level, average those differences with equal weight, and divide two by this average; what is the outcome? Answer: -0.06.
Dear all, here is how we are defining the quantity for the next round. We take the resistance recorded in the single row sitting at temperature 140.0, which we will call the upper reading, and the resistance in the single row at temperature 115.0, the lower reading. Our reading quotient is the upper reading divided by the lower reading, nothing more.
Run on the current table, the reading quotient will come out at 1.0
